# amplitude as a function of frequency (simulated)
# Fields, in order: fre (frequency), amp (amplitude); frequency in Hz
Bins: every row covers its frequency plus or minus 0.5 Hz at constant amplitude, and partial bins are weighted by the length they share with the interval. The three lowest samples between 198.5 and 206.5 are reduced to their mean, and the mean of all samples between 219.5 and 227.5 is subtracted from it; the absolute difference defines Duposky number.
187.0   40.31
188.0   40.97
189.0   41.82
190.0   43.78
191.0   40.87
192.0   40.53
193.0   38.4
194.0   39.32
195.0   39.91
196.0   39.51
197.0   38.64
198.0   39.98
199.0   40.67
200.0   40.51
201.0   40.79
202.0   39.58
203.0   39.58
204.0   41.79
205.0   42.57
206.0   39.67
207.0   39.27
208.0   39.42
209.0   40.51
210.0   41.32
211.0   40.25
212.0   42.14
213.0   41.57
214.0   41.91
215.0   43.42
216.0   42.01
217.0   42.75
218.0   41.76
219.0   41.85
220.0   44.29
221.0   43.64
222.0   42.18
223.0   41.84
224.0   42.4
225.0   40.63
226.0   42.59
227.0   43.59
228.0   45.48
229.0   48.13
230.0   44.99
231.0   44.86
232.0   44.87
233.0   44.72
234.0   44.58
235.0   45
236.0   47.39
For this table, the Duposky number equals 3.0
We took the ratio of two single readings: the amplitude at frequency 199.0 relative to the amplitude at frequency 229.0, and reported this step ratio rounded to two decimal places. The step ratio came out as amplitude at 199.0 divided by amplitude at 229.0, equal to 0.85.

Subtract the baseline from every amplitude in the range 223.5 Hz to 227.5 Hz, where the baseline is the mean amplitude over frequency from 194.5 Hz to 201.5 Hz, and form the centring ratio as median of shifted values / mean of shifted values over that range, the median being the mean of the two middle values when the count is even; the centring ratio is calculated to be 1.1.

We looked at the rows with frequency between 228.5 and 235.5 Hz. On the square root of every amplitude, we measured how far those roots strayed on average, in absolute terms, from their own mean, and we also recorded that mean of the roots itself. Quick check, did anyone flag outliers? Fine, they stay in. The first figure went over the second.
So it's 0.0088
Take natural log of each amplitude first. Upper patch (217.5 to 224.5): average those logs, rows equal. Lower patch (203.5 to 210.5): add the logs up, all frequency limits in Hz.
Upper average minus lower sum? -22.2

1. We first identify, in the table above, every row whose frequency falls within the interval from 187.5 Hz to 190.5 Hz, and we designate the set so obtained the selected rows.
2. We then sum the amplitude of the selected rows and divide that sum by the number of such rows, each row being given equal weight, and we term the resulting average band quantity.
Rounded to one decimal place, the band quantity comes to 42.2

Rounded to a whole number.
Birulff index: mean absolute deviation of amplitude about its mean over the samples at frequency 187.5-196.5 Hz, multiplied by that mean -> 47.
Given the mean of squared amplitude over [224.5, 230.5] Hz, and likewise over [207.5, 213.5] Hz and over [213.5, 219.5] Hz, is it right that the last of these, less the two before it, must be -1845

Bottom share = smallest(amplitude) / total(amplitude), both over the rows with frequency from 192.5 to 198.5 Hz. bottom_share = 0.163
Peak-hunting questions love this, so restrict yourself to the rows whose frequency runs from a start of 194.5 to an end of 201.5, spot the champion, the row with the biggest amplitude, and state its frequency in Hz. 201.0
